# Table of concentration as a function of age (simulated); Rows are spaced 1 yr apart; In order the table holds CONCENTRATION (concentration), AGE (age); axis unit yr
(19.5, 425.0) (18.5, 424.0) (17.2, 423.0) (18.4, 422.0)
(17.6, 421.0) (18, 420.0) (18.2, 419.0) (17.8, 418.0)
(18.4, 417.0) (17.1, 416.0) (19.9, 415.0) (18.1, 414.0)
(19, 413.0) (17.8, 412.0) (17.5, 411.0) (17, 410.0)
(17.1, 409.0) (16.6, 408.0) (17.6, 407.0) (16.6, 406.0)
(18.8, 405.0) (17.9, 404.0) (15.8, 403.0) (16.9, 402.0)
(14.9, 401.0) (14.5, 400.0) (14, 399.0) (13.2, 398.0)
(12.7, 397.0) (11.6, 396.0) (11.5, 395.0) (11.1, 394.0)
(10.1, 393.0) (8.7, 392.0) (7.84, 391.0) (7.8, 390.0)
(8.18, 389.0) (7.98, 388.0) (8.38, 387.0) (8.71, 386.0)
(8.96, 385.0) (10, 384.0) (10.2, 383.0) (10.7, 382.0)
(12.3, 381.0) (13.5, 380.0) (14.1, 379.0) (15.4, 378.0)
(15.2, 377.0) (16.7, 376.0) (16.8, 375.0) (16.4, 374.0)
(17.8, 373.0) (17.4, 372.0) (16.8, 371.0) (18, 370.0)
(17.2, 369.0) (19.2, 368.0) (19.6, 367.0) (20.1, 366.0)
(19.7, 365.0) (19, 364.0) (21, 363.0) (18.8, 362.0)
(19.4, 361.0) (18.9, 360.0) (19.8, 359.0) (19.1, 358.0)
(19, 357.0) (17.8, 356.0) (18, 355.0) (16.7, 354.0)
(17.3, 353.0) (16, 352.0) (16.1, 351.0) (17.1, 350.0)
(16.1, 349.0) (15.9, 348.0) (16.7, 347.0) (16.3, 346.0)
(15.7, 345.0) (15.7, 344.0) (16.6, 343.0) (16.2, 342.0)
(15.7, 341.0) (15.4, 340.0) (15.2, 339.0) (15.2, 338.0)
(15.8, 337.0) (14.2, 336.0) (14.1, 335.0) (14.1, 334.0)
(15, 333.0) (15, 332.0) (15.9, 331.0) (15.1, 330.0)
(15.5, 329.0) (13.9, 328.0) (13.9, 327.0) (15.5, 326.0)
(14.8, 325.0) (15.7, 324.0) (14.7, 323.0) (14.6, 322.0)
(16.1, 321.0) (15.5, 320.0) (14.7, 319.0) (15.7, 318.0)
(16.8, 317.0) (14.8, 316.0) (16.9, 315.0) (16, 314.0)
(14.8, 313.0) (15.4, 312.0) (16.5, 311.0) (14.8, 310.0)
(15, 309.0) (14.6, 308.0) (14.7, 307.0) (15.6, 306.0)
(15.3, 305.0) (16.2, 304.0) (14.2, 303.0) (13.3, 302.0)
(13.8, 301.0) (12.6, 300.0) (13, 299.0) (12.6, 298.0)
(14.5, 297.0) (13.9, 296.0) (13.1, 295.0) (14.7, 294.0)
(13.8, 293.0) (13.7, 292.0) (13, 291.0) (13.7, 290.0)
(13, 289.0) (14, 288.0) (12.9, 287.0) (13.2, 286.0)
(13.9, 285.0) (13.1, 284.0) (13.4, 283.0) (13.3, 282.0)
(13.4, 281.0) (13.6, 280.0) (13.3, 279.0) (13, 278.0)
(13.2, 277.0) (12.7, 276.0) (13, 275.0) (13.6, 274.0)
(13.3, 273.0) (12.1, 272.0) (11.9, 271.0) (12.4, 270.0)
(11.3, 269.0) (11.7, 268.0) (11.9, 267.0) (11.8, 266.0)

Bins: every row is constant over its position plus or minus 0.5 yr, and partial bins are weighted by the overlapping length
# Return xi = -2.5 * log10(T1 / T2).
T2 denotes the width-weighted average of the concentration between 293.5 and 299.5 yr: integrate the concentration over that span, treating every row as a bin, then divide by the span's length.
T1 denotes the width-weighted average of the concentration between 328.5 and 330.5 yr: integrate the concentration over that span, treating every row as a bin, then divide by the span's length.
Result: -0.13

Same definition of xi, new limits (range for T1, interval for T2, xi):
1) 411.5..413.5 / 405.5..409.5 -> -0.09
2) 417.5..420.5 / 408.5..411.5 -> -0.05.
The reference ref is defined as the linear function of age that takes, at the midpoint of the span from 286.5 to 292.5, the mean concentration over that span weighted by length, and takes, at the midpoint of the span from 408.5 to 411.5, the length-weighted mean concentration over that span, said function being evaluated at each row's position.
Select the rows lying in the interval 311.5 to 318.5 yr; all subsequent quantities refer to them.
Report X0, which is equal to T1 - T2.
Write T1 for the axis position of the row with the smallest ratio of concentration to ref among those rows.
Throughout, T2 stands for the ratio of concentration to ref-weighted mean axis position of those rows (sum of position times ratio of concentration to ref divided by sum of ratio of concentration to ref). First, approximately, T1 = 316.0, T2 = 315.0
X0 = 1.0 yr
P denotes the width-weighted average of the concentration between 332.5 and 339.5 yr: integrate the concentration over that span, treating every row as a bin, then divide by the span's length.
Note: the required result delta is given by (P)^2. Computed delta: 219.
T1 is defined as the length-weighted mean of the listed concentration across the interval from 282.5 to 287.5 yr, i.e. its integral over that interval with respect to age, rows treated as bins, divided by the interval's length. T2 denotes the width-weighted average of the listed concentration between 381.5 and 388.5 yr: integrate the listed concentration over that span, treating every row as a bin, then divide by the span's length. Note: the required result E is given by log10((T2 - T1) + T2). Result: 0.72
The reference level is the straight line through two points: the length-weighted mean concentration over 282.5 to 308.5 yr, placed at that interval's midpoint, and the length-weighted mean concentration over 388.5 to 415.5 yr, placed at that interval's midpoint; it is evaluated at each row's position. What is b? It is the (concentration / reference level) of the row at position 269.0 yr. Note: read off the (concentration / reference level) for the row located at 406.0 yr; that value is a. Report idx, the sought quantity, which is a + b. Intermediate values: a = 1.14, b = 0.83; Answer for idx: 1.97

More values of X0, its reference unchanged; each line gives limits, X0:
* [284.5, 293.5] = 2.0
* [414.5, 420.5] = -1.5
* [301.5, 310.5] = -4.0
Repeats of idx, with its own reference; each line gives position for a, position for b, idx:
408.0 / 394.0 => 1.90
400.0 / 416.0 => 2.17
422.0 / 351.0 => 2.39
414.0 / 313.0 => 2.30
